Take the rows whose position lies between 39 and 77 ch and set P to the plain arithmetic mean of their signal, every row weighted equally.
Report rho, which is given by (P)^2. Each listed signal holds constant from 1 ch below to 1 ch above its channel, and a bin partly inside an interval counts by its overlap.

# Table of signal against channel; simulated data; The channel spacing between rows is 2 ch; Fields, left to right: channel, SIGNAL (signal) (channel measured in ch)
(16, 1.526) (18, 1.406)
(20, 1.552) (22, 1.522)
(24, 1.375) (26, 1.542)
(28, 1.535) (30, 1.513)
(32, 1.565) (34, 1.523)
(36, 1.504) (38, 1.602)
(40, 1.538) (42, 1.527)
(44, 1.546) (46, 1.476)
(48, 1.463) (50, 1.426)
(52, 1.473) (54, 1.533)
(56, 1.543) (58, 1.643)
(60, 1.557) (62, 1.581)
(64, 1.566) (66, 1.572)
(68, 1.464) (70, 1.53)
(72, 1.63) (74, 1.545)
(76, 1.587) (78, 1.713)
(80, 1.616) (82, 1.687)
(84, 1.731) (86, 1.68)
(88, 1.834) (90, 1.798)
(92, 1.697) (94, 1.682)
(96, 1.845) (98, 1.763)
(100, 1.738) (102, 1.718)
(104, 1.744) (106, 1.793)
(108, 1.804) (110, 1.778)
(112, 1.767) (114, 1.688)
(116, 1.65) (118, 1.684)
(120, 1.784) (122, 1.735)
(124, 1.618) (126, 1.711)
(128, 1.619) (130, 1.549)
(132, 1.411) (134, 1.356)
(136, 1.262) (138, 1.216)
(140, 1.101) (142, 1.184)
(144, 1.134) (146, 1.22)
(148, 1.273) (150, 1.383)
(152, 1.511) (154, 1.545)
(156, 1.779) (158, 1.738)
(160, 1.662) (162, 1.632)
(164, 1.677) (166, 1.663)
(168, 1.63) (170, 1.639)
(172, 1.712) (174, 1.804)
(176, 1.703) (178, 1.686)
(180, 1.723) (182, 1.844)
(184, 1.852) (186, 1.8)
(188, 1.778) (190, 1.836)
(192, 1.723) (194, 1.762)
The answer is 2.36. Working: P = 1.54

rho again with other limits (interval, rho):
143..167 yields 2.30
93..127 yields 3.01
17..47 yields 2.30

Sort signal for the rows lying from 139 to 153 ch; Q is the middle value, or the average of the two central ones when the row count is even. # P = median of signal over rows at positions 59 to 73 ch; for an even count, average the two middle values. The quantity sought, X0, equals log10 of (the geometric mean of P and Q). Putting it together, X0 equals 0.14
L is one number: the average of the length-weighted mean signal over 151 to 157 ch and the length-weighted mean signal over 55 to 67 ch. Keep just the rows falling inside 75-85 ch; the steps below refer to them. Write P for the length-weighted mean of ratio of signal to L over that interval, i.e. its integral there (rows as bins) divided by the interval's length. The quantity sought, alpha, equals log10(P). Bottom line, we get 0.02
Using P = 1.05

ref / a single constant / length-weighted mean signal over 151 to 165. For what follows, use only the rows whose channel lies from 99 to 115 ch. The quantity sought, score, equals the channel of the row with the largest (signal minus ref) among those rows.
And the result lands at 108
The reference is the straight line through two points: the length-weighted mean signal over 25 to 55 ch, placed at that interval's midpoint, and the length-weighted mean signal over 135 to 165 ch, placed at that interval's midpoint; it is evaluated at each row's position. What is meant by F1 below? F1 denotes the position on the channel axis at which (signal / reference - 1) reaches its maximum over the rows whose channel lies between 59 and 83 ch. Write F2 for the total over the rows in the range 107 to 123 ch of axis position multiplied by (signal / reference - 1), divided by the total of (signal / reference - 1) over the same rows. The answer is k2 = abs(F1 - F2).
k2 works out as 36.8 ch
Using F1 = 78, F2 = 114.8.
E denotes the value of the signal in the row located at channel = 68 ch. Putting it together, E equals 1.464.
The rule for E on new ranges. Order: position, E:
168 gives 1.63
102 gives 1.718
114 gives 1.688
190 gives 1.836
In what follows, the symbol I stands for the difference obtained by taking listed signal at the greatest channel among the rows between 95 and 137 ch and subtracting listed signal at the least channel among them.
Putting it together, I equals -0.6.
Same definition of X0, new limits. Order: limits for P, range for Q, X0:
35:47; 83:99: 0.21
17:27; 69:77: 0.19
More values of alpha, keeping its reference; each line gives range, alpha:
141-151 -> -0.11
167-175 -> 0.03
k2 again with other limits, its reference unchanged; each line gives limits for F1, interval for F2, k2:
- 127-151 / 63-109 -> 35.9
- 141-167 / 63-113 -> 61.6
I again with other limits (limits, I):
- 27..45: 0.0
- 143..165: 0.5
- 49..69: 0.0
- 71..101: 0.1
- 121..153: -0.2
